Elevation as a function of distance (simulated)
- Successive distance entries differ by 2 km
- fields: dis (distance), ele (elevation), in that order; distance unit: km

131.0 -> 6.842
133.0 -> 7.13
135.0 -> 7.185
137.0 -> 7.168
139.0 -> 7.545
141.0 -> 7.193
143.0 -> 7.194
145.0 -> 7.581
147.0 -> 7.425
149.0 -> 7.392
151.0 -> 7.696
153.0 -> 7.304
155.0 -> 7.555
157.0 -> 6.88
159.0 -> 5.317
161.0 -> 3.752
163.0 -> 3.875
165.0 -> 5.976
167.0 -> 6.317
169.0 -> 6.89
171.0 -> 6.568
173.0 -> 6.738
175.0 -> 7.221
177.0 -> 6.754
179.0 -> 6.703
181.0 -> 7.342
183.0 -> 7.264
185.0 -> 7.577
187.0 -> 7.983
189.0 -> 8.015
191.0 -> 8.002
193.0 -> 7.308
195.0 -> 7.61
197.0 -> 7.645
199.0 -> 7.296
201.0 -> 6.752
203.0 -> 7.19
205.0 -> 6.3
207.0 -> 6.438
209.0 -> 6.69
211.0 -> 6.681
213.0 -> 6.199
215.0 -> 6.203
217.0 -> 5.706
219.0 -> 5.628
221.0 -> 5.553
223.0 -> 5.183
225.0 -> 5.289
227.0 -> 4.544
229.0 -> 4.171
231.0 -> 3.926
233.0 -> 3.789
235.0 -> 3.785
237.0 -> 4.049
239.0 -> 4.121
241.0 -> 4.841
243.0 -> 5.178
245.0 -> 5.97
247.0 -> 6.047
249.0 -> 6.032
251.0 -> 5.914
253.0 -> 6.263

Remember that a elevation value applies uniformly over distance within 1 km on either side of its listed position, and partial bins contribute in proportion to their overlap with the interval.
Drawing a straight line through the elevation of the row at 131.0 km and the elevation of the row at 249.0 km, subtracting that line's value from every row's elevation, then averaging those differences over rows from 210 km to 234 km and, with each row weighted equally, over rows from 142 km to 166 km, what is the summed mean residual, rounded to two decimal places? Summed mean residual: -1.17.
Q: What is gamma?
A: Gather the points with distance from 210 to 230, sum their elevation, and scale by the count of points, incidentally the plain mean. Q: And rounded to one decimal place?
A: 5.5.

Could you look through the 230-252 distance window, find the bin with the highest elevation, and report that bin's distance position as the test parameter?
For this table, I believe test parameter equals 247.0 km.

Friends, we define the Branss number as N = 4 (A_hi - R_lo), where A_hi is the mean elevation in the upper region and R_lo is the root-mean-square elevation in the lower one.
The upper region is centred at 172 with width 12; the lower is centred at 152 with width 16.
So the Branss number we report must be -1.7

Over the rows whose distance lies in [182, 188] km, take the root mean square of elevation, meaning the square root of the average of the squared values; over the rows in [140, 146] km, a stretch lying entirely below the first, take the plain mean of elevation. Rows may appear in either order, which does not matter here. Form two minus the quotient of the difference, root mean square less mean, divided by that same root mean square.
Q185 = 1.96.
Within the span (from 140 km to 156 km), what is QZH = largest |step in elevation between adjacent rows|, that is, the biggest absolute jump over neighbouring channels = 0.4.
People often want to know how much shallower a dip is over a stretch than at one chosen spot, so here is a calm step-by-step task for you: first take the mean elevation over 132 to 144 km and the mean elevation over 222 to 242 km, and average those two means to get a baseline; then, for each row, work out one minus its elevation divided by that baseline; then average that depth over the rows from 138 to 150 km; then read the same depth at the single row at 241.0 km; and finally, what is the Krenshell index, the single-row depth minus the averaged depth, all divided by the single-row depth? 2.6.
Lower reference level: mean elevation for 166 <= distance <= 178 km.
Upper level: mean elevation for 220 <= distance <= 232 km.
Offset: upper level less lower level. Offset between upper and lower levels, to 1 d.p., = -2.0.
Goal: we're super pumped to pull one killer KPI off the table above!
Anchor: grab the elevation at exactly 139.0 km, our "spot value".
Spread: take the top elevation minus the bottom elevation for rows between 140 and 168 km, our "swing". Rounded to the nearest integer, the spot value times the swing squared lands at 117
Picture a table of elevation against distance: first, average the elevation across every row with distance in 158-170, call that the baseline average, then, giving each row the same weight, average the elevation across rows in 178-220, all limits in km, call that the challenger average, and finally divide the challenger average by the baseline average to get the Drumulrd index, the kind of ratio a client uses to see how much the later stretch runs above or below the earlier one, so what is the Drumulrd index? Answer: 1.30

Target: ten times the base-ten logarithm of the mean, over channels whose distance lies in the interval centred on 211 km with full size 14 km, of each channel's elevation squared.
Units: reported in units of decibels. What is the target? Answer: 16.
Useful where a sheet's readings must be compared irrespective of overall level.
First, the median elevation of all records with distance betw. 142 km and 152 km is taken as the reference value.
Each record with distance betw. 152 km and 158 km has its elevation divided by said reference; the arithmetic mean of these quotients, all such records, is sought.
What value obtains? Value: 0.98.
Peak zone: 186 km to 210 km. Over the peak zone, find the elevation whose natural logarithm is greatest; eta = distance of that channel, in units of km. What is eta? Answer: 189.0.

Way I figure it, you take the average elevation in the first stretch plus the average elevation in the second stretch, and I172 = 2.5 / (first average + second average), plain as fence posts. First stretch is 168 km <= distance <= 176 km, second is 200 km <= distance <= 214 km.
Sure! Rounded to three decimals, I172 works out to 0.186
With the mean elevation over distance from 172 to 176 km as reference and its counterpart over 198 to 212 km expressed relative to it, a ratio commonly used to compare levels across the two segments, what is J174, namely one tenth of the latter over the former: 0.097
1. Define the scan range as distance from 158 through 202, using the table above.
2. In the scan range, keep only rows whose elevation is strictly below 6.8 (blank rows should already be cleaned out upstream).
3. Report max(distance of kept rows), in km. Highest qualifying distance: 201.0 km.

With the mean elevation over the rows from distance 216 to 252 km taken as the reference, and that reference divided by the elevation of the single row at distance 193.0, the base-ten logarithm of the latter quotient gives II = -0.17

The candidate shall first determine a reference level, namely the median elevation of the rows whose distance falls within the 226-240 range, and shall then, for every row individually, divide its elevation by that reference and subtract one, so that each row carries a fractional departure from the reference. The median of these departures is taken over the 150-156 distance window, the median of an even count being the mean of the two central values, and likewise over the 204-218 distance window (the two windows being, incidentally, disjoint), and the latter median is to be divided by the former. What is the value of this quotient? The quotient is 0.6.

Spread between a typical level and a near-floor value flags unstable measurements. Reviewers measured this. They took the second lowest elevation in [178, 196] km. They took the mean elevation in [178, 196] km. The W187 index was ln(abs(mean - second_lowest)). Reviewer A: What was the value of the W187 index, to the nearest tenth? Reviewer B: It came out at -1.3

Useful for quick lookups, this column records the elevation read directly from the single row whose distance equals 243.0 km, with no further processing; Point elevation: 5.178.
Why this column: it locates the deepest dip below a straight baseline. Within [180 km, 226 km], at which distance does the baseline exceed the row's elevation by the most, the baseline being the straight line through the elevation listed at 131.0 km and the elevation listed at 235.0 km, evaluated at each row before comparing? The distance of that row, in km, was 223.0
